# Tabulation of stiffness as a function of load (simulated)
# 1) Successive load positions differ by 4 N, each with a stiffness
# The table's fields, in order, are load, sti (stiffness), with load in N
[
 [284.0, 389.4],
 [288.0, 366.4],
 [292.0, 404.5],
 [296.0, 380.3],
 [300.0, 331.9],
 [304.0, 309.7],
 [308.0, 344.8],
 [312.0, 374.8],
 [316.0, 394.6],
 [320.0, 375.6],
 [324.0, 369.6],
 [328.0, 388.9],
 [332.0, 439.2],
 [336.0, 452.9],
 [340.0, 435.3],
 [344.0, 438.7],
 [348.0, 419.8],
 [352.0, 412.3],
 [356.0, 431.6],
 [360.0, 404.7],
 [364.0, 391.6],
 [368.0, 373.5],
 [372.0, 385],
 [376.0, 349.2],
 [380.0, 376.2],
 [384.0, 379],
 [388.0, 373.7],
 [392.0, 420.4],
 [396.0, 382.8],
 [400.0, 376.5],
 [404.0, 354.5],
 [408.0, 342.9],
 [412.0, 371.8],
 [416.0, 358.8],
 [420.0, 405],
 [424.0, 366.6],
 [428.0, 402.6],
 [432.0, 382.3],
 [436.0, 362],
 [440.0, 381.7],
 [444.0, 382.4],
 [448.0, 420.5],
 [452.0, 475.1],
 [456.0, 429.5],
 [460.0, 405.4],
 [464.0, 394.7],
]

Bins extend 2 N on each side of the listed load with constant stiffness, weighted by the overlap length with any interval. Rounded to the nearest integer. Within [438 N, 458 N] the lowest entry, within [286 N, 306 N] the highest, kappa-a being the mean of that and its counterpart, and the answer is 393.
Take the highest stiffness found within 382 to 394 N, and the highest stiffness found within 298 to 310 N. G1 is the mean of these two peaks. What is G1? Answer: 383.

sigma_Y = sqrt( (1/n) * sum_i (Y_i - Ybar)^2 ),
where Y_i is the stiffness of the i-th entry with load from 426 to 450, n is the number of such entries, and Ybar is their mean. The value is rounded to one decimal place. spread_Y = 18.5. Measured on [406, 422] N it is 22.8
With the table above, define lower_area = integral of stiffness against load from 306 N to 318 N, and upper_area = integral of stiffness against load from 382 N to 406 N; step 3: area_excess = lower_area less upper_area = -4691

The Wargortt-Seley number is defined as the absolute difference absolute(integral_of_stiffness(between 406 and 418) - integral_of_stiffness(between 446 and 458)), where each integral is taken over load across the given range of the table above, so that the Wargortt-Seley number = 1006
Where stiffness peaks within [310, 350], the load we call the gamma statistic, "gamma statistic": 336.0 N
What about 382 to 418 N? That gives 392.0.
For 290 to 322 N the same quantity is 292.0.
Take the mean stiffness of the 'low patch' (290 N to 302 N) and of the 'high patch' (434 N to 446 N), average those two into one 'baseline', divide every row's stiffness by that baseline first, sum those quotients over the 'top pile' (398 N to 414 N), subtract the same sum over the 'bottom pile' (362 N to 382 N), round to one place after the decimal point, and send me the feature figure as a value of -1.1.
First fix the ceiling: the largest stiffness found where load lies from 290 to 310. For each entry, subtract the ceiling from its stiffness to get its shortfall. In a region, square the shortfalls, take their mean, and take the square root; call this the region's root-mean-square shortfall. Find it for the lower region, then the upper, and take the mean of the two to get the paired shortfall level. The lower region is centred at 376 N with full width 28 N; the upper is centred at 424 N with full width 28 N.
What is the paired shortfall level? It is 31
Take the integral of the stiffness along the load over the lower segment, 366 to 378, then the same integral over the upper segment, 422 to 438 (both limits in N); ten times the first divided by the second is 7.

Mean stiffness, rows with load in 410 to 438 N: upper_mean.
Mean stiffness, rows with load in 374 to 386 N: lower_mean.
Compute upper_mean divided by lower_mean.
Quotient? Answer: 1.03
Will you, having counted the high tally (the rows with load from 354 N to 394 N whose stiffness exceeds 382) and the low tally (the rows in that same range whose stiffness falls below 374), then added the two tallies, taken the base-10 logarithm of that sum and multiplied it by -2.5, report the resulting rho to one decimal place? -2.3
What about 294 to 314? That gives -1.2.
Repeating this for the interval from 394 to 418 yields -1.7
